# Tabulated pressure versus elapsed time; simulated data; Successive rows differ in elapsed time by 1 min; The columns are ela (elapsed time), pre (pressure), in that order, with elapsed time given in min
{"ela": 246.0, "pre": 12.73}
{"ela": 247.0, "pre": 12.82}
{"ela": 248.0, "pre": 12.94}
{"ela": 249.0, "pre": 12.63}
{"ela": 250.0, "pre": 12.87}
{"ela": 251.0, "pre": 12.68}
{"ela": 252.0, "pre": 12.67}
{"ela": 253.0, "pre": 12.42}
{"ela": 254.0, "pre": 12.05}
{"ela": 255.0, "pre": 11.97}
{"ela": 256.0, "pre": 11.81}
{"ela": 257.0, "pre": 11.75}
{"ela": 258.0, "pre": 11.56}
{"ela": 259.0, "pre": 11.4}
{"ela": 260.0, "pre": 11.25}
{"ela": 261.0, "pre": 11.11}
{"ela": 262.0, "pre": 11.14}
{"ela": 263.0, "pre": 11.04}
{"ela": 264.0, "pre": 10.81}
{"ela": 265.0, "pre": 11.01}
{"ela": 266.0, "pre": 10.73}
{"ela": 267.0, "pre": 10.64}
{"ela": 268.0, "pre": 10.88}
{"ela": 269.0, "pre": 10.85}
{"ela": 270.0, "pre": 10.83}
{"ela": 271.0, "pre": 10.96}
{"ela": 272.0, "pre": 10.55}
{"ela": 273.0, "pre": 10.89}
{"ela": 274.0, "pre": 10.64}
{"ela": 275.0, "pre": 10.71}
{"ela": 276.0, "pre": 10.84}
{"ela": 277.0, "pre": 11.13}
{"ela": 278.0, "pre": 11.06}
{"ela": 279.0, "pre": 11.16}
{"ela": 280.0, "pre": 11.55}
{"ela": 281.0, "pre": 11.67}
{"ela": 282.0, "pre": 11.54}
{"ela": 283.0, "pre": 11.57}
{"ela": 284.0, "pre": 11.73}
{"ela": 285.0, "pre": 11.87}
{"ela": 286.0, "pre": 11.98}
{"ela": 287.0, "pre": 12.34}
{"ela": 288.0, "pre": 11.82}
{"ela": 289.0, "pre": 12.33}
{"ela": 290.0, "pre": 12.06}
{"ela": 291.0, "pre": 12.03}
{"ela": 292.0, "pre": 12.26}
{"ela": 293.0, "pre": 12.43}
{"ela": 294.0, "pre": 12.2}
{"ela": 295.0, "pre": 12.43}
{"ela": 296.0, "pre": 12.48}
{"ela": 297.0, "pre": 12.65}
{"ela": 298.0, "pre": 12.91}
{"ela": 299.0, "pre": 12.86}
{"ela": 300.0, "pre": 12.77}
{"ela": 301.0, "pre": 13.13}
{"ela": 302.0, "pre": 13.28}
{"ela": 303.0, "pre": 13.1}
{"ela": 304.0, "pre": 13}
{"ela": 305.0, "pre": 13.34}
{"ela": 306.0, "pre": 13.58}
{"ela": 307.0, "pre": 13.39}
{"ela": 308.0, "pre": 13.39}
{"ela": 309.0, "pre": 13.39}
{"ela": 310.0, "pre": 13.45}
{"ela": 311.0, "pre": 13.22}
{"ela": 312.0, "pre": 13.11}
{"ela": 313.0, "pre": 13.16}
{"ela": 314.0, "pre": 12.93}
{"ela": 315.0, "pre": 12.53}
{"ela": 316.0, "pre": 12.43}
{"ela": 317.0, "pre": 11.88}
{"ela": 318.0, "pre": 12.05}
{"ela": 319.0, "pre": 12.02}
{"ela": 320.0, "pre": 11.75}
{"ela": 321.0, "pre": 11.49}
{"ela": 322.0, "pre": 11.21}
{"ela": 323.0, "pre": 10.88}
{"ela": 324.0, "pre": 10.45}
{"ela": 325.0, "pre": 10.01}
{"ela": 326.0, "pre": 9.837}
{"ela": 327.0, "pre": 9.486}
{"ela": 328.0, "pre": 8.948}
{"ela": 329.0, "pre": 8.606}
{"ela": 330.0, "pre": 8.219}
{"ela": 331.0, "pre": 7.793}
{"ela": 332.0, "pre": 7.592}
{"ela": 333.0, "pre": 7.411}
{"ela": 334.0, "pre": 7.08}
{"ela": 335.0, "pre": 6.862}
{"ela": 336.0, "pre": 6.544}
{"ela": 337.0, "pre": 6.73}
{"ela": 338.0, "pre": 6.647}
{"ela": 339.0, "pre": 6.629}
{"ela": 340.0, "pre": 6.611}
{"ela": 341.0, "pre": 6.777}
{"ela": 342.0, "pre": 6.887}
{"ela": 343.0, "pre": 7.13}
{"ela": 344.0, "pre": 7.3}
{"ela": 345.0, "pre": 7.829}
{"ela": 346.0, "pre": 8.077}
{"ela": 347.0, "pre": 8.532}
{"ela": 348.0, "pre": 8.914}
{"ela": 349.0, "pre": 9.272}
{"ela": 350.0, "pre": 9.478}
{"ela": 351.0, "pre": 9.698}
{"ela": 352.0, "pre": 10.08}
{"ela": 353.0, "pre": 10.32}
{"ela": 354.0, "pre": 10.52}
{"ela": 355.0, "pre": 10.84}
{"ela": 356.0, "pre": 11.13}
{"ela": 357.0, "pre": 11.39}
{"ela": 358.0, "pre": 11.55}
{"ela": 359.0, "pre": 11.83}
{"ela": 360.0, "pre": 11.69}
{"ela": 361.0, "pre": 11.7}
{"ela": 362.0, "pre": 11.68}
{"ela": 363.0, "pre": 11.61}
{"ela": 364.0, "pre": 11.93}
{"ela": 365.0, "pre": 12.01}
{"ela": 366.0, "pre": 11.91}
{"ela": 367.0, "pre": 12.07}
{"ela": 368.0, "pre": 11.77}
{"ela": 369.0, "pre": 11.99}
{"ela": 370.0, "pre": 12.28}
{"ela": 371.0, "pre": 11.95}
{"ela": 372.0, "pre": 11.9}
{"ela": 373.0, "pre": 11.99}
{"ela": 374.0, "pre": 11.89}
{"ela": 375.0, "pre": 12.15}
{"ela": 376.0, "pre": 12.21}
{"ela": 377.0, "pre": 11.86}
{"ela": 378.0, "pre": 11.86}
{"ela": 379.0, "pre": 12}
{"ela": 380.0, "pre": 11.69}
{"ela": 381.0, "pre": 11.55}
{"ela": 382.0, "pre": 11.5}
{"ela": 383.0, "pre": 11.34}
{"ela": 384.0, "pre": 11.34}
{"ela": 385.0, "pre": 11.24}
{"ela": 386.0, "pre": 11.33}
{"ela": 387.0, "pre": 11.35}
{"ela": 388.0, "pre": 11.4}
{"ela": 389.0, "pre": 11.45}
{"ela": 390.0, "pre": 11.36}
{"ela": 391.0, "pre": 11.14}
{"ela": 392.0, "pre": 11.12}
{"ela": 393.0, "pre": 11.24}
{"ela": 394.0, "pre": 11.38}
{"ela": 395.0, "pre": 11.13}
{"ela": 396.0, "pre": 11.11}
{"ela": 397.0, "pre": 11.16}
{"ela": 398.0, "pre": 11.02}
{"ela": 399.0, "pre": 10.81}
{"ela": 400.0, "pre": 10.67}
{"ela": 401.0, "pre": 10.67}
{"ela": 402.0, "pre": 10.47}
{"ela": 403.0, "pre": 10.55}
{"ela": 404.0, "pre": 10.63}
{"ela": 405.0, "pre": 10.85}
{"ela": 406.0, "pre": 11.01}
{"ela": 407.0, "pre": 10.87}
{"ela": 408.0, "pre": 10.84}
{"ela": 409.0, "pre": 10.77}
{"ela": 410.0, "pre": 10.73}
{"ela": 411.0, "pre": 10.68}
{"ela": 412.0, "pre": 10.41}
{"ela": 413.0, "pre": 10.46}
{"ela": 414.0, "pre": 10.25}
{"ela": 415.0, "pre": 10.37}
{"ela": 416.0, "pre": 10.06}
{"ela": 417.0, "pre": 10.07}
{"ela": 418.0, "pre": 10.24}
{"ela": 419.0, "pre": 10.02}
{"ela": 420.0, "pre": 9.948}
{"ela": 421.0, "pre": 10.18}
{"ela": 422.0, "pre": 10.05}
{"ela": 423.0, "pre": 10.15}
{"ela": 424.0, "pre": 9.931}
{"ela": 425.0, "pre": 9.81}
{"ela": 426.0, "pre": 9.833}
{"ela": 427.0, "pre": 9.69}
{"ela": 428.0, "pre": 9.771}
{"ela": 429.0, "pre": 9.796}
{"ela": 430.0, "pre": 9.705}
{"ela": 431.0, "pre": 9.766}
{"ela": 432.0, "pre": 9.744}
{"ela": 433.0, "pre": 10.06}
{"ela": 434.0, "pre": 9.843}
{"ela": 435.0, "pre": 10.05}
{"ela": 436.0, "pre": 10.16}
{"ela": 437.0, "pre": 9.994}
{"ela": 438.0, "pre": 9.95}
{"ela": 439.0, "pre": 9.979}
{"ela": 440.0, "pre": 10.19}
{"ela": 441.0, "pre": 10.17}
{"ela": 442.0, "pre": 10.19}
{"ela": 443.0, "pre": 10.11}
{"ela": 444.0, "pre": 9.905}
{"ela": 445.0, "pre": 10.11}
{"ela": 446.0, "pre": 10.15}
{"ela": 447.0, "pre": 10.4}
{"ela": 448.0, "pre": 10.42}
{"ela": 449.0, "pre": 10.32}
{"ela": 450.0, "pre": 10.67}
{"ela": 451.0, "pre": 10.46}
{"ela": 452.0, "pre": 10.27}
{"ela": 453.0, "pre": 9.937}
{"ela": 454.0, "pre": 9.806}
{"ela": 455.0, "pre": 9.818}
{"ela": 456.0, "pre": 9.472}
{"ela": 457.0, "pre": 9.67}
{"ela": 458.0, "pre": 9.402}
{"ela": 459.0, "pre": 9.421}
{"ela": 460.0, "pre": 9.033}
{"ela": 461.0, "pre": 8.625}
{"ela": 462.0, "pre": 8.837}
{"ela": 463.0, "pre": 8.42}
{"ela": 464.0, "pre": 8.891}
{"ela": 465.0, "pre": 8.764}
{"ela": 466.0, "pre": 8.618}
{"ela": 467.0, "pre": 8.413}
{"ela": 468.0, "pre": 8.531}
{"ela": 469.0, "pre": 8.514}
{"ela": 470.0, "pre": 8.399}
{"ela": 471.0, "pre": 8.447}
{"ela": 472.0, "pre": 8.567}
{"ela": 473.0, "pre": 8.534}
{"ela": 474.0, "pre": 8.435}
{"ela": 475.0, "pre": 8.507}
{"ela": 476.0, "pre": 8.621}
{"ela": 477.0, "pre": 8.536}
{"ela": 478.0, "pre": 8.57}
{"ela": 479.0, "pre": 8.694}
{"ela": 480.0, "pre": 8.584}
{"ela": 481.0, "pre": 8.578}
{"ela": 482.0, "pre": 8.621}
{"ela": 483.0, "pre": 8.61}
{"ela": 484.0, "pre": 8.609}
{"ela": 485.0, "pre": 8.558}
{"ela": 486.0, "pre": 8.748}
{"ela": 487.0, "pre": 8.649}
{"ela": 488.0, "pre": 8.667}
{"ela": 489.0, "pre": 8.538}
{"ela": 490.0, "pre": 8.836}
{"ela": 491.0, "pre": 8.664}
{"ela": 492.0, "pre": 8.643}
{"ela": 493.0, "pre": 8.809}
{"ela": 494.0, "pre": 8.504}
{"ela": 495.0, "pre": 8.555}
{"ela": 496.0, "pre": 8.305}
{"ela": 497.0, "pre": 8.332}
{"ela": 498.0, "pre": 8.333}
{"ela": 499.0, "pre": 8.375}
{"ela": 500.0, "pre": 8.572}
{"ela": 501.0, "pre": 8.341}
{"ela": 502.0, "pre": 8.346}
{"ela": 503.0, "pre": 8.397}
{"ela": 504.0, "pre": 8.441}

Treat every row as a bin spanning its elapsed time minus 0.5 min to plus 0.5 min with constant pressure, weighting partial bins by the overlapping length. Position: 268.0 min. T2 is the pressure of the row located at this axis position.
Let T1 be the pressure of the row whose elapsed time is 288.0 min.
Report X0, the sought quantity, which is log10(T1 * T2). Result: 2.11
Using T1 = 11.82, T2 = 10.88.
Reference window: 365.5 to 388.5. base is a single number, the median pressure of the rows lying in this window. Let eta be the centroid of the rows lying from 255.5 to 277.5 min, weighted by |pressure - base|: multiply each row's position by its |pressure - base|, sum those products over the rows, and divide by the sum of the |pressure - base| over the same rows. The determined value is 268.4 min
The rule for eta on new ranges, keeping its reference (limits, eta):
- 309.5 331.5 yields 323.8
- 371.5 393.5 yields 385.9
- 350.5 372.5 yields 355.5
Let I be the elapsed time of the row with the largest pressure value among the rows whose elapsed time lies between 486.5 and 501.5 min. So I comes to 490.0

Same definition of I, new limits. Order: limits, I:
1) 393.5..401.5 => 394.0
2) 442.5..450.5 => 450.0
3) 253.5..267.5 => 254.0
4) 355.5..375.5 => 370.0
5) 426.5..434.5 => 433.0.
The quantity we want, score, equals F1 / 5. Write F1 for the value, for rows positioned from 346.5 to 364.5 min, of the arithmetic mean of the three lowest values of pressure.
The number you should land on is 1.78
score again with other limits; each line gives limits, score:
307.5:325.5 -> 2.09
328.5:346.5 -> 1.32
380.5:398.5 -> 2.22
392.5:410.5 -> 2.11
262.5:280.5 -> 2.12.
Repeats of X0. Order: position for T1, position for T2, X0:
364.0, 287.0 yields 2.17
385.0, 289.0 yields 2.14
